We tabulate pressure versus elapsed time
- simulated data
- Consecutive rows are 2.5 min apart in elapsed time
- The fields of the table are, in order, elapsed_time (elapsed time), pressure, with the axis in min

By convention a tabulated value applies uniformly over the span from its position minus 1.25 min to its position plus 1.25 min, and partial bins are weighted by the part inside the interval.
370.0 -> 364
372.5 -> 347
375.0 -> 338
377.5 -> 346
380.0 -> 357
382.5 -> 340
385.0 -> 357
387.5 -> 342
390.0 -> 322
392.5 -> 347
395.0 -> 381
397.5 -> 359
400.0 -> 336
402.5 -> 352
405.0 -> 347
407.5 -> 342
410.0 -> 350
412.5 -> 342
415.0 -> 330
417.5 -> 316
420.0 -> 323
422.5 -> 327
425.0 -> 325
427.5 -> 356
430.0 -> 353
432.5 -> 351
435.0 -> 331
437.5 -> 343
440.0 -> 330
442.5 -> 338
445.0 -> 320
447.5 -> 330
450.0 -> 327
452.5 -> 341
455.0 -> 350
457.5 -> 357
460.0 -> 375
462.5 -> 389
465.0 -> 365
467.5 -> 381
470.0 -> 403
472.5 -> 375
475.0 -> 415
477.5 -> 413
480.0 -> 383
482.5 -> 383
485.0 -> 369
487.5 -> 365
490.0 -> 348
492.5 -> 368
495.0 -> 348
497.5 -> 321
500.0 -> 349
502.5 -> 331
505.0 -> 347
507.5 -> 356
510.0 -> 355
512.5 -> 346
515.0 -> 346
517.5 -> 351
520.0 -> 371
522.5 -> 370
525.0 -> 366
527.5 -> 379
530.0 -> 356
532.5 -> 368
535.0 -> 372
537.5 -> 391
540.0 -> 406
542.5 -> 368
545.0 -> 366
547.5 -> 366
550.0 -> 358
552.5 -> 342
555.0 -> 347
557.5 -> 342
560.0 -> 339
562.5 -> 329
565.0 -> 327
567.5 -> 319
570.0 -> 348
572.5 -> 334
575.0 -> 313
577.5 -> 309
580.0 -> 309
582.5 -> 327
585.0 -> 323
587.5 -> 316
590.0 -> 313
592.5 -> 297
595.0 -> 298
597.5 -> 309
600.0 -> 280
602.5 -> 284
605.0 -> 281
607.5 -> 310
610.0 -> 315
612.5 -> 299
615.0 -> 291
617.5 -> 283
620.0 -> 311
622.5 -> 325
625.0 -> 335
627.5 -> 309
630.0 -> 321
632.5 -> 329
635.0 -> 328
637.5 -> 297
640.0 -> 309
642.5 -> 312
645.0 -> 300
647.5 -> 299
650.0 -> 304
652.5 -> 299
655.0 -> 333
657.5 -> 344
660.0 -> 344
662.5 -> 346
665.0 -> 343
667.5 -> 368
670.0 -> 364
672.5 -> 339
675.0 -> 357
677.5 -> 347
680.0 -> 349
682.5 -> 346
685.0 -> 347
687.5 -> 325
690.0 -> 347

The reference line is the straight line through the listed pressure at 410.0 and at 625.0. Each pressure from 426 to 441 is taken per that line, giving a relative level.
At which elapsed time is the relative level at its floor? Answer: 440.0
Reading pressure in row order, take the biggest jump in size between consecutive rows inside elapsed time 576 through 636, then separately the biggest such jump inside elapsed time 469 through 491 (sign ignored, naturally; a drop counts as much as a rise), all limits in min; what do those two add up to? 69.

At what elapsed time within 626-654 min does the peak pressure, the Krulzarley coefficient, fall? 632.5 min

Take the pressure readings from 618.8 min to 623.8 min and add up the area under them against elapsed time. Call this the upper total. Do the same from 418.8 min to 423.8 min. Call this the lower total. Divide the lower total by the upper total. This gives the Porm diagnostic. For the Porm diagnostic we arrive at 1.02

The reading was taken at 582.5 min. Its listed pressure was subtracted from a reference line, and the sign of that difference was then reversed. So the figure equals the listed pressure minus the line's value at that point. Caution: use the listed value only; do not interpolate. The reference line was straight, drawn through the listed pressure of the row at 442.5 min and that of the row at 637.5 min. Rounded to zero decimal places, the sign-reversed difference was 18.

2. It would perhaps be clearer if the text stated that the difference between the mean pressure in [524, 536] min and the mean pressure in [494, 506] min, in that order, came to 29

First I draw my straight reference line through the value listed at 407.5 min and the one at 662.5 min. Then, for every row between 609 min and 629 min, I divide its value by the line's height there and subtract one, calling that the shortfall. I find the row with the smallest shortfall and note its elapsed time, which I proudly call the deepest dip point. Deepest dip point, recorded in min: 617.5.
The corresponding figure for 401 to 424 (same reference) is 417.5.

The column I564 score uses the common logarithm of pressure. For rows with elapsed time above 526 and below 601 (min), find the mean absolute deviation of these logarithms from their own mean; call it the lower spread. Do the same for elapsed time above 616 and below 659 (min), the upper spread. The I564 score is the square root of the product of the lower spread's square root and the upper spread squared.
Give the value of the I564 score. 0.0080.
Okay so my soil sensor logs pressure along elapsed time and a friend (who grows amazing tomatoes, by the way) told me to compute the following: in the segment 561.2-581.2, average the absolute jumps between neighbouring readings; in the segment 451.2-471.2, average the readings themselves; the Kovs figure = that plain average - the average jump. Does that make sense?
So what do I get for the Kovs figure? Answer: 359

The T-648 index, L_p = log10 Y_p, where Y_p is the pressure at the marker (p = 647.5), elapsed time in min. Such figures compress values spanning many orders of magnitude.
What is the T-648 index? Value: 2.48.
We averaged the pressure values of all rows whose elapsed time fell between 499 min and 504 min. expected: 340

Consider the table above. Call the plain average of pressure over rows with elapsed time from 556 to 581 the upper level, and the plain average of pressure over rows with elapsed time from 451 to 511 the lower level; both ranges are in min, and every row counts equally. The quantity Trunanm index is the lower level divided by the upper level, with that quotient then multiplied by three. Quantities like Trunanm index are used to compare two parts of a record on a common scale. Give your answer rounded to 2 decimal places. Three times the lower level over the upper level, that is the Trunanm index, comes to 3.36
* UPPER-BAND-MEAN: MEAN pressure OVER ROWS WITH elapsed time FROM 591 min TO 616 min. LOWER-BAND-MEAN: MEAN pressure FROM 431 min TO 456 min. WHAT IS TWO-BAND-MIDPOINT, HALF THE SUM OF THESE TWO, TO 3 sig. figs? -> 316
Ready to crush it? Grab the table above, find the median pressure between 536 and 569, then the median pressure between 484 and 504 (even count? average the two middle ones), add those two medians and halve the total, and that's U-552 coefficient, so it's 348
